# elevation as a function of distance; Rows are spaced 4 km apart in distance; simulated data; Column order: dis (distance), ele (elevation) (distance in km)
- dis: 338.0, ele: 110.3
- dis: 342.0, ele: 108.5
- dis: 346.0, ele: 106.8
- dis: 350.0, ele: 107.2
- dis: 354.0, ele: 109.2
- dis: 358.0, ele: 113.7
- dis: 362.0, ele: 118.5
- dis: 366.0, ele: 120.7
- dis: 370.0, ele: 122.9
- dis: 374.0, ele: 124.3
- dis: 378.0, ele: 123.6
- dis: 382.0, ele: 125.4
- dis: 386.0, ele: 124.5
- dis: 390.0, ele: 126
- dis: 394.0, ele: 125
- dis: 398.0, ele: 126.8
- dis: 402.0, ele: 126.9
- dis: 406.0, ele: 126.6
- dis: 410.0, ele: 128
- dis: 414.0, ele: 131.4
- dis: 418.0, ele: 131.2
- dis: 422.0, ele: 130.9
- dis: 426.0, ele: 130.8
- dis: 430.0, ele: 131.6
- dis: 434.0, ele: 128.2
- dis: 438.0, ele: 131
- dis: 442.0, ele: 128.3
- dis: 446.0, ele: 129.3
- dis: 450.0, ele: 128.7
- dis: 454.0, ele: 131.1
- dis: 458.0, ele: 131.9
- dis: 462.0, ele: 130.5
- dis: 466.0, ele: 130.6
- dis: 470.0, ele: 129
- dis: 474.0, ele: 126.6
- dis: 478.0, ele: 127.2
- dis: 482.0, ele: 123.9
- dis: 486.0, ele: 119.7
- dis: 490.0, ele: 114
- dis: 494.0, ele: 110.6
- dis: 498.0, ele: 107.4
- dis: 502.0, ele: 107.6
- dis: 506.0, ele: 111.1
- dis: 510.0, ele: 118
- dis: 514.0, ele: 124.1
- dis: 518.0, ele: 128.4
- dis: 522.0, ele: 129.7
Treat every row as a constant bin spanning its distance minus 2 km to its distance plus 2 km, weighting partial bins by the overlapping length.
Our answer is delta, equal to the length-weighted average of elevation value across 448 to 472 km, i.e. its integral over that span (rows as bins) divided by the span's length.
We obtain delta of 130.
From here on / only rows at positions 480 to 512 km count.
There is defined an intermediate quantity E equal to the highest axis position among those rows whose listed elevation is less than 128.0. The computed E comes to 510.0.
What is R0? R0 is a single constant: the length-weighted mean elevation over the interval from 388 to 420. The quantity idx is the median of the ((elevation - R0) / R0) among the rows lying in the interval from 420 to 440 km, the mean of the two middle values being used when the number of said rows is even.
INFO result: 0.025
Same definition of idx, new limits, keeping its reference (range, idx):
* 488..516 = -0.130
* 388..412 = -0.008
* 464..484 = -0.004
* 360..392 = -0.030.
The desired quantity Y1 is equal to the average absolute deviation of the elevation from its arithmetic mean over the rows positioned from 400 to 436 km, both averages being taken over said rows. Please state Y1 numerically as 1.9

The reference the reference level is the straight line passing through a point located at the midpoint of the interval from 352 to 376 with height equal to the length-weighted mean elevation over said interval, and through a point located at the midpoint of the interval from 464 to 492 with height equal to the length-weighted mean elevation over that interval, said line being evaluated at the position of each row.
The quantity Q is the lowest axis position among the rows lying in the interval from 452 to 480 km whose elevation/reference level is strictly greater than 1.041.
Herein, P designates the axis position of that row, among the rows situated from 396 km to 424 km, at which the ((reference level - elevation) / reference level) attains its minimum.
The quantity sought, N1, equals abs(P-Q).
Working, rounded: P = 414.0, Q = 454.0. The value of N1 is 40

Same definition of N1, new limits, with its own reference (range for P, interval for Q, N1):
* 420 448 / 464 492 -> 36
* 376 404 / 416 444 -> 20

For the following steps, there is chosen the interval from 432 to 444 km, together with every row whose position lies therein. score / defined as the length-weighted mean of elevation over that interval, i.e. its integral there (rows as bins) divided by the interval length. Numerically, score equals 129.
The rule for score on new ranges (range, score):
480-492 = 119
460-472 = 130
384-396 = 125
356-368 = 118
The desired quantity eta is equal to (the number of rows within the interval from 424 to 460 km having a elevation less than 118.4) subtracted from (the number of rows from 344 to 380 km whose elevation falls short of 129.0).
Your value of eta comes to 9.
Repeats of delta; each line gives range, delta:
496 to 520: 116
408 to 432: 131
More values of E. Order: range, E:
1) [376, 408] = 406.0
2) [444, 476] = 474.0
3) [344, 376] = 374.0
